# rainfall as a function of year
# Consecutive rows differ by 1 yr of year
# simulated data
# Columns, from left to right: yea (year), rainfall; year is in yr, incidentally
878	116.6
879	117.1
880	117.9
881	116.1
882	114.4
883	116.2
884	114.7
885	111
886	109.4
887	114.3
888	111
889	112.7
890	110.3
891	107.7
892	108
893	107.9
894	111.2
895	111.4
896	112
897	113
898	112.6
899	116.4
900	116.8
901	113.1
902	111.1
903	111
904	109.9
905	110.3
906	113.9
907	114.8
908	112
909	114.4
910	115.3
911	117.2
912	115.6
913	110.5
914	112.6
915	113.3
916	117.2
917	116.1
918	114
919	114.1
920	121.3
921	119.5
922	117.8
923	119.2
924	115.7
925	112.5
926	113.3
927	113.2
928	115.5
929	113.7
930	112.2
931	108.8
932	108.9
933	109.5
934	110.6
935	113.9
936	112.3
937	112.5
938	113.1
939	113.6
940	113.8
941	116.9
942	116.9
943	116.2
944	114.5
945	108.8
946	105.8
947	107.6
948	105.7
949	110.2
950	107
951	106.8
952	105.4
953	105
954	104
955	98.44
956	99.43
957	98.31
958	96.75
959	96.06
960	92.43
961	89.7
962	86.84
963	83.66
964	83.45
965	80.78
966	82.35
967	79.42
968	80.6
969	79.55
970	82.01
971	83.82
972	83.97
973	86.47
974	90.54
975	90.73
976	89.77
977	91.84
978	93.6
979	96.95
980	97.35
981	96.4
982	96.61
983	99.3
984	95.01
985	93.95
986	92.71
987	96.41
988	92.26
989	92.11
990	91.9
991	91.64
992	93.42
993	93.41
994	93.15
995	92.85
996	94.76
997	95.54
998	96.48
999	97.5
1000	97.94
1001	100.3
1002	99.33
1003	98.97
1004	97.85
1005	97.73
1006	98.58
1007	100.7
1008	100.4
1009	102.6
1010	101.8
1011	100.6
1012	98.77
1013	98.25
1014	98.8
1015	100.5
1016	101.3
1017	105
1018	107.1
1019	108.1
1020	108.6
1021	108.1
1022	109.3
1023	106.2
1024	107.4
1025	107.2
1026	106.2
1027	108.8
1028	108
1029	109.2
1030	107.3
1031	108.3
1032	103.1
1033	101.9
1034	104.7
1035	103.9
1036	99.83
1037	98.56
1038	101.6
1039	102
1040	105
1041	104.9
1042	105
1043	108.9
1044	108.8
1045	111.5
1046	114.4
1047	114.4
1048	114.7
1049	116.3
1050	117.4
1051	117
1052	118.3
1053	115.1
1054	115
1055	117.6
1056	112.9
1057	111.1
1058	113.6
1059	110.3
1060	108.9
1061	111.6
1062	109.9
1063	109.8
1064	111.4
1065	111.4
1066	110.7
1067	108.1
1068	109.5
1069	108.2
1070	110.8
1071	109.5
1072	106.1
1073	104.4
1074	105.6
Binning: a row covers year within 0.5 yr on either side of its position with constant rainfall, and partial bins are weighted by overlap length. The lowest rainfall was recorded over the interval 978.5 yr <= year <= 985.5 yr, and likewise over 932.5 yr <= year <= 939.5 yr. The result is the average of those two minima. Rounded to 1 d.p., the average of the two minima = 101.7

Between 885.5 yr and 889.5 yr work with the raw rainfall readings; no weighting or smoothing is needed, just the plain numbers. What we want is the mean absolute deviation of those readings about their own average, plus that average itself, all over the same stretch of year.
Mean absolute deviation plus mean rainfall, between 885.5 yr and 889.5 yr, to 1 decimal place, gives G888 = 113.5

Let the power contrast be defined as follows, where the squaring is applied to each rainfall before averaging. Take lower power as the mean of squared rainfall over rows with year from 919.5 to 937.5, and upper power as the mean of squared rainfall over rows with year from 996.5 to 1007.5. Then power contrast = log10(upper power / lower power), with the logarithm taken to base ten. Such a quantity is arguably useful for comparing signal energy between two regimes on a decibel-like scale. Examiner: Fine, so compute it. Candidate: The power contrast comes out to -0.13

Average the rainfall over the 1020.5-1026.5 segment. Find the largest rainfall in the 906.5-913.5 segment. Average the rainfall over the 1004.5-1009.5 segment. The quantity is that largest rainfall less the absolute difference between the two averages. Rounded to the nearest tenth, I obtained 109.8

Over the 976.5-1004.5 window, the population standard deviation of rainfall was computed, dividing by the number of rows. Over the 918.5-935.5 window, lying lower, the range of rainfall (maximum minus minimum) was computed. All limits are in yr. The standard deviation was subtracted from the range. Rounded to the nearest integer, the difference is 10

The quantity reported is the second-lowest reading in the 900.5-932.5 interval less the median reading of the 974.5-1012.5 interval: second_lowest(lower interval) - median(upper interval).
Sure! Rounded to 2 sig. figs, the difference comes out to 12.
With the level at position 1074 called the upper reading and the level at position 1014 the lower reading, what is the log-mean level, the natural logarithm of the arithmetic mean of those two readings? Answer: 4.63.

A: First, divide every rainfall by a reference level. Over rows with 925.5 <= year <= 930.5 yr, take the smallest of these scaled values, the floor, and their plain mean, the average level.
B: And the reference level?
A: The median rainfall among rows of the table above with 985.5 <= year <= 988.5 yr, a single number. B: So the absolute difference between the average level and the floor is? 0.015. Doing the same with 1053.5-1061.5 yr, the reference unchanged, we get 0.040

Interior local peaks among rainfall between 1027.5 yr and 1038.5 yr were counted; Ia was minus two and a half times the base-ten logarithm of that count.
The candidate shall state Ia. -1.2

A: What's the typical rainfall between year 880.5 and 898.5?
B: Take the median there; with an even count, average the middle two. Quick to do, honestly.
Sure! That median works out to 112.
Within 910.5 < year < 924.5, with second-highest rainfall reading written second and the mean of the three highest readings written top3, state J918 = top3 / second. 1.00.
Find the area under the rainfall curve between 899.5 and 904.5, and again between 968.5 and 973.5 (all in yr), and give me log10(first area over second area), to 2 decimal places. 0.13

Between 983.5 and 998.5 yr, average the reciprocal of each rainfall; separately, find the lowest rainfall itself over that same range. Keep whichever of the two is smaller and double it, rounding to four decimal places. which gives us 0.0213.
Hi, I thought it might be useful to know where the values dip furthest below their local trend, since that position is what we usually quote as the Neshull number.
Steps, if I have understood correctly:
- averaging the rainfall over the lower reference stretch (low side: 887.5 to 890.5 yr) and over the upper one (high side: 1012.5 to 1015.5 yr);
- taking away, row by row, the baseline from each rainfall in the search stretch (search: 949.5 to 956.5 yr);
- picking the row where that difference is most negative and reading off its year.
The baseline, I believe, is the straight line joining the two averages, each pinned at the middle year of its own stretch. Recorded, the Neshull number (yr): 955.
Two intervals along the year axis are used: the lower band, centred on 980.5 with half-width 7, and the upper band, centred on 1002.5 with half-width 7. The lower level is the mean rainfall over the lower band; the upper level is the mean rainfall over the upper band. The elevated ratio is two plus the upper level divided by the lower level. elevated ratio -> 3.04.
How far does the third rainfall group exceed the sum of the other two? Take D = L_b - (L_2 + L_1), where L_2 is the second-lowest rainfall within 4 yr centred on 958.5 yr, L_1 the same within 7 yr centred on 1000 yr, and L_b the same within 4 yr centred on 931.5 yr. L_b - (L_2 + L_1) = -84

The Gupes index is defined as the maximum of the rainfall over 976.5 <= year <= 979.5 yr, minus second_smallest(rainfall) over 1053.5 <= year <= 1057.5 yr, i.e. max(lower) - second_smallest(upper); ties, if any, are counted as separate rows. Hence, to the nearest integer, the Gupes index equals -16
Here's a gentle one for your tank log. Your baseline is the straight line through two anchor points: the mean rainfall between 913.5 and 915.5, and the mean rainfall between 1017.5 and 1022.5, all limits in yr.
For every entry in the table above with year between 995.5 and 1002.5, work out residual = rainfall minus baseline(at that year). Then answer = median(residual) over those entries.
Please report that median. -12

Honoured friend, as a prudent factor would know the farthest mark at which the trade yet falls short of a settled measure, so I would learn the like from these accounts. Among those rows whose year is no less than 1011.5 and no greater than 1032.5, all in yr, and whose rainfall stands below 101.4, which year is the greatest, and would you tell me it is 1016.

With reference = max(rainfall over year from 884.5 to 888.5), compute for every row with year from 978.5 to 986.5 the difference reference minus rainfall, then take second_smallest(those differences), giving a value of 17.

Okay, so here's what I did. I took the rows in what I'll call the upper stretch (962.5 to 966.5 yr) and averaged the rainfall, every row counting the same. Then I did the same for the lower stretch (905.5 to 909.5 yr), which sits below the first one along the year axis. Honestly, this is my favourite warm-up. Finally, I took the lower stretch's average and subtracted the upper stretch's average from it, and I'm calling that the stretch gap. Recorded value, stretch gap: 31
